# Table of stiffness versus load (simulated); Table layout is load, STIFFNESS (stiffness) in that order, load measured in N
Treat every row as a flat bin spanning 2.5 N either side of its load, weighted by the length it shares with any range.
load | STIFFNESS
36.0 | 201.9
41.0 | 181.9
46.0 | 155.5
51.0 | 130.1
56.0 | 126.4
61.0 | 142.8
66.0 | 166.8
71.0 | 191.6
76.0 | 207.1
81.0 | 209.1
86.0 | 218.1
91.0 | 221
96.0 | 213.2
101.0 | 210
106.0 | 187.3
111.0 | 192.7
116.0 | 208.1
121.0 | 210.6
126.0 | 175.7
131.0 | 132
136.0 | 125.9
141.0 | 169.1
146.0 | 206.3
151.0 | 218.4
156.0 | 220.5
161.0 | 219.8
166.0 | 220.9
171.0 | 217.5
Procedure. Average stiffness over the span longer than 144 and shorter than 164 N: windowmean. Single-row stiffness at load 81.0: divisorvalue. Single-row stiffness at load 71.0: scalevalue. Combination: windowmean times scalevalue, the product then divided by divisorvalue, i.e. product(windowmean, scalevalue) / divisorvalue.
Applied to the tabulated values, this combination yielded 198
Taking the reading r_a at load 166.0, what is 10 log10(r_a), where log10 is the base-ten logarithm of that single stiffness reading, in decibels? 23.4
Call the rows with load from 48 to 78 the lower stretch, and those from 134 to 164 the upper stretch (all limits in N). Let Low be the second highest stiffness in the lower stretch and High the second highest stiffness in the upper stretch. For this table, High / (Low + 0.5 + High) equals 0.534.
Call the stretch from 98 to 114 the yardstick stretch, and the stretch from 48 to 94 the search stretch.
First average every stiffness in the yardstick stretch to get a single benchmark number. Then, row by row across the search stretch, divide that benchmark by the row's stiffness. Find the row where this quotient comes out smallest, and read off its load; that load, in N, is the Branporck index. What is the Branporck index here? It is 91.0 N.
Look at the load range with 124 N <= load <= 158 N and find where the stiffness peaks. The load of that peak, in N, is 156.0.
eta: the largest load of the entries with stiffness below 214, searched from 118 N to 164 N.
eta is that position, 146.0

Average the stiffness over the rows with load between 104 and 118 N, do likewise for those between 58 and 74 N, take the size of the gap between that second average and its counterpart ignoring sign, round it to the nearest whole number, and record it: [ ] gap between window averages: 29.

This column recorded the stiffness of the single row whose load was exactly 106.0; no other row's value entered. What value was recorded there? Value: 187.3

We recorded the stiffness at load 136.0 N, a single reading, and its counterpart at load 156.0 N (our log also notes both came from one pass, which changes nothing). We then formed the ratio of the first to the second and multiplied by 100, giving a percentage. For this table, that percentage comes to 57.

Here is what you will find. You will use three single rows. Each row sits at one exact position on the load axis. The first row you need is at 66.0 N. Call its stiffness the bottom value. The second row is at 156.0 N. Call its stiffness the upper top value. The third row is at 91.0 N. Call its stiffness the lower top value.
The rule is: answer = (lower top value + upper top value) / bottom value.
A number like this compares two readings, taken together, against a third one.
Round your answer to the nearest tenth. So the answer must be 2.6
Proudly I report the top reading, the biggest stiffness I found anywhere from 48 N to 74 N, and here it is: 191.6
